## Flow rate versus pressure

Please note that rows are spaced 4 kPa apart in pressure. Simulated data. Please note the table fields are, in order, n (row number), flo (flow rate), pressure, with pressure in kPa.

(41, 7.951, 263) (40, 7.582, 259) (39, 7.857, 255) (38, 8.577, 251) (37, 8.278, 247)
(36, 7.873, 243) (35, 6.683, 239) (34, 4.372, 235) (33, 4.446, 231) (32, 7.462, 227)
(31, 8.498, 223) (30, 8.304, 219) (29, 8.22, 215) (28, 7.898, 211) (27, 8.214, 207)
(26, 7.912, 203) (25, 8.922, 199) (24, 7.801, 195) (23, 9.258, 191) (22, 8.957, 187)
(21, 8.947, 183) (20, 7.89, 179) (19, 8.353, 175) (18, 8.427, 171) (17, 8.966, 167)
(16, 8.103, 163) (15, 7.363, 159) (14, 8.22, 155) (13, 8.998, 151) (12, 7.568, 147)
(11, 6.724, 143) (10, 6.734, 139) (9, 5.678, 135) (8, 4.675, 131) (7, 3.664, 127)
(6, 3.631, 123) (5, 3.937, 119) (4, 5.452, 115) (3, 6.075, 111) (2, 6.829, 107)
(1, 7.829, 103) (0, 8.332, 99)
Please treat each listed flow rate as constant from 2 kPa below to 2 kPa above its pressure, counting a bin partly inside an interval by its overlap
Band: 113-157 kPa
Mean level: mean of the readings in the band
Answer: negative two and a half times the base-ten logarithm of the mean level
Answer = -1.93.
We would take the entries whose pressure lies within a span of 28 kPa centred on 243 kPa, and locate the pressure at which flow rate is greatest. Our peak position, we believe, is 251 kPa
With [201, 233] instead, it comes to 223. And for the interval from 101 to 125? 103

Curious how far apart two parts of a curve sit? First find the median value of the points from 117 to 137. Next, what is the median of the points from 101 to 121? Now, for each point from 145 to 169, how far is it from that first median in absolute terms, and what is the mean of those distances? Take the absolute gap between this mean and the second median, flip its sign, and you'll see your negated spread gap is -1.8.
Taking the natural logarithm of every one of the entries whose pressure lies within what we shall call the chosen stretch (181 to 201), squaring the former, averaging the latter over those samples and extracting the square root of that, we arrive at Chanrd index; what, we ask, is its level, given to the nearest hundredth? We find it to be 2.17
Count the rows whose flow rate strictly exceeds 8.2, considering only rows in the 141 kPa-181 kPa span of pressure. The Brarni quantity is 5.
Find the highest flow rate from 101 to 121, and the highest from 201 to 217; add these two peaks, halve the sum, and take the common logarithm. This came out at 0.904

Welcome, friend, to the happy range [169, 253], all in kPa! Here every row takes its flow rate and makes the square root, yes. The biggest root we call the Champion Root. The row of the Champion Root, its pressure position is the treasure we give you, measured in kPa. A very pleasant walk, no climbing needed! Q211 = 191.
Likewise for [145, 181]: 151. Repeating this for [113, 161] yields 151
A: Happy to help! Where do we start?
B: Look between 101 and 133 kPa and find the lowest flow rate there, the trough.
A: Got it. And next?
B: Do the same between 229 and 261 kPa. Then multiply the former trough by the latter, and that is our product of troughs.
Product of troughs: 16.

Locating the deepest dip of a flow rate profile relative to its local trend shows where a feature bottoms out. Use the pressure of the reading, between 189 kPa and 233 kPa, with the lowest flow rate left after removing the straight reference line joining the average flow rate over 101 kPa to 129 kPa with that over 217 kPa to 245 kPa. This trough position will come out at 231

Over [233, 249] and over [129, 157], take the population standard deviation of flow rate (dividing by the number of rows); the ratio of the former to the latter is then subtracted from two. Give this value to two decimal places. 0.89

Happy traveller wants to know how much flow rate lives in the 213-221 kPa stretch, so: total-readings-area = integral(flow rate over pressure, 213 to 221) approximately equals 66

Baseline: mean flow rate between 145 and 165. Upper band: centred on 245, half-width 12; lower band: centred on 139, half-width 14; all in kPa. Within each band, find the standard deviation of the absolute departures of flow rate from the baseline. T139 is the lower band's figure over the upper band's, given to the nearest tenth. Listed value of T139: 1.0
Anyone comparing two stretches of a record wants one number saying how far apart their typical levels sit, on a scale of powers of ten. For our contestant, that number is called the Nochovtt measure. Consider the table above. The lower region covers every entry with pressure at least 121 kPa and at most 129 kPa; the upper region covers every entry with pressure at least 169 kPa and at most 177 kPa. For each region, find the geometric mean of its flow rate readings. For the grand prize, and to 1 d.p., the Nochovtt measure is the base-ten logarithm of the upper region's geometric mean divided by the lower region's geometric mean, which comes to 0.4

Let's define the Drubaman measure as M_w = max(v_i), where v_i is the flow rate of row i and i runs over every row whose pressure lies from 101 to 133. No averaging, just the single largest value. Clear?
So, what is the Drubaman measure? 7.829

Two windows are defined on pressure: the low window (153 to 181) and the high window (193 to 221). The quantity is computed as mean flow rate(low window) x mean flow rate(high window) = 67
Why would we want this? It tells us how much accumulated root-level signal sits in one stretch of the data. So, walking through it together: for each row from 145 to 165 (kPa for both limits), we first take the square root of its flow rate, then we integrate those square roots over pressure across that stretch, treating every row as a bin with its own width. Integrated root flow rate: 57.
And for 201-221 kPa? 57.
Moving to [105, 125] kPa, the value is 45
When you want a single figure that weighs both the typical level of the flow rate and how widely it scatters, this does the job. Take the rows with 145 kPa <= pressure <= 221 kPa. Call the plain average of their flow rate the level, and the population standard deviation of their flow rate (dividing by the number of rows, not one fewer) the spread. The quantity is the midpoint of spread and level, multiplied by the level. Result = 36.9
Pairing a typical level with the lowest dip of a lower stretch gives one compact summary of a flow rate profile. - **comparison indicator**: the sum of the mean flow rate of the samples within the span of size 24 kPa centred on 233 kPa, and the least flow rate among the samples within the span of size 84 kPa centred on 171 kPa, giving 11.2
